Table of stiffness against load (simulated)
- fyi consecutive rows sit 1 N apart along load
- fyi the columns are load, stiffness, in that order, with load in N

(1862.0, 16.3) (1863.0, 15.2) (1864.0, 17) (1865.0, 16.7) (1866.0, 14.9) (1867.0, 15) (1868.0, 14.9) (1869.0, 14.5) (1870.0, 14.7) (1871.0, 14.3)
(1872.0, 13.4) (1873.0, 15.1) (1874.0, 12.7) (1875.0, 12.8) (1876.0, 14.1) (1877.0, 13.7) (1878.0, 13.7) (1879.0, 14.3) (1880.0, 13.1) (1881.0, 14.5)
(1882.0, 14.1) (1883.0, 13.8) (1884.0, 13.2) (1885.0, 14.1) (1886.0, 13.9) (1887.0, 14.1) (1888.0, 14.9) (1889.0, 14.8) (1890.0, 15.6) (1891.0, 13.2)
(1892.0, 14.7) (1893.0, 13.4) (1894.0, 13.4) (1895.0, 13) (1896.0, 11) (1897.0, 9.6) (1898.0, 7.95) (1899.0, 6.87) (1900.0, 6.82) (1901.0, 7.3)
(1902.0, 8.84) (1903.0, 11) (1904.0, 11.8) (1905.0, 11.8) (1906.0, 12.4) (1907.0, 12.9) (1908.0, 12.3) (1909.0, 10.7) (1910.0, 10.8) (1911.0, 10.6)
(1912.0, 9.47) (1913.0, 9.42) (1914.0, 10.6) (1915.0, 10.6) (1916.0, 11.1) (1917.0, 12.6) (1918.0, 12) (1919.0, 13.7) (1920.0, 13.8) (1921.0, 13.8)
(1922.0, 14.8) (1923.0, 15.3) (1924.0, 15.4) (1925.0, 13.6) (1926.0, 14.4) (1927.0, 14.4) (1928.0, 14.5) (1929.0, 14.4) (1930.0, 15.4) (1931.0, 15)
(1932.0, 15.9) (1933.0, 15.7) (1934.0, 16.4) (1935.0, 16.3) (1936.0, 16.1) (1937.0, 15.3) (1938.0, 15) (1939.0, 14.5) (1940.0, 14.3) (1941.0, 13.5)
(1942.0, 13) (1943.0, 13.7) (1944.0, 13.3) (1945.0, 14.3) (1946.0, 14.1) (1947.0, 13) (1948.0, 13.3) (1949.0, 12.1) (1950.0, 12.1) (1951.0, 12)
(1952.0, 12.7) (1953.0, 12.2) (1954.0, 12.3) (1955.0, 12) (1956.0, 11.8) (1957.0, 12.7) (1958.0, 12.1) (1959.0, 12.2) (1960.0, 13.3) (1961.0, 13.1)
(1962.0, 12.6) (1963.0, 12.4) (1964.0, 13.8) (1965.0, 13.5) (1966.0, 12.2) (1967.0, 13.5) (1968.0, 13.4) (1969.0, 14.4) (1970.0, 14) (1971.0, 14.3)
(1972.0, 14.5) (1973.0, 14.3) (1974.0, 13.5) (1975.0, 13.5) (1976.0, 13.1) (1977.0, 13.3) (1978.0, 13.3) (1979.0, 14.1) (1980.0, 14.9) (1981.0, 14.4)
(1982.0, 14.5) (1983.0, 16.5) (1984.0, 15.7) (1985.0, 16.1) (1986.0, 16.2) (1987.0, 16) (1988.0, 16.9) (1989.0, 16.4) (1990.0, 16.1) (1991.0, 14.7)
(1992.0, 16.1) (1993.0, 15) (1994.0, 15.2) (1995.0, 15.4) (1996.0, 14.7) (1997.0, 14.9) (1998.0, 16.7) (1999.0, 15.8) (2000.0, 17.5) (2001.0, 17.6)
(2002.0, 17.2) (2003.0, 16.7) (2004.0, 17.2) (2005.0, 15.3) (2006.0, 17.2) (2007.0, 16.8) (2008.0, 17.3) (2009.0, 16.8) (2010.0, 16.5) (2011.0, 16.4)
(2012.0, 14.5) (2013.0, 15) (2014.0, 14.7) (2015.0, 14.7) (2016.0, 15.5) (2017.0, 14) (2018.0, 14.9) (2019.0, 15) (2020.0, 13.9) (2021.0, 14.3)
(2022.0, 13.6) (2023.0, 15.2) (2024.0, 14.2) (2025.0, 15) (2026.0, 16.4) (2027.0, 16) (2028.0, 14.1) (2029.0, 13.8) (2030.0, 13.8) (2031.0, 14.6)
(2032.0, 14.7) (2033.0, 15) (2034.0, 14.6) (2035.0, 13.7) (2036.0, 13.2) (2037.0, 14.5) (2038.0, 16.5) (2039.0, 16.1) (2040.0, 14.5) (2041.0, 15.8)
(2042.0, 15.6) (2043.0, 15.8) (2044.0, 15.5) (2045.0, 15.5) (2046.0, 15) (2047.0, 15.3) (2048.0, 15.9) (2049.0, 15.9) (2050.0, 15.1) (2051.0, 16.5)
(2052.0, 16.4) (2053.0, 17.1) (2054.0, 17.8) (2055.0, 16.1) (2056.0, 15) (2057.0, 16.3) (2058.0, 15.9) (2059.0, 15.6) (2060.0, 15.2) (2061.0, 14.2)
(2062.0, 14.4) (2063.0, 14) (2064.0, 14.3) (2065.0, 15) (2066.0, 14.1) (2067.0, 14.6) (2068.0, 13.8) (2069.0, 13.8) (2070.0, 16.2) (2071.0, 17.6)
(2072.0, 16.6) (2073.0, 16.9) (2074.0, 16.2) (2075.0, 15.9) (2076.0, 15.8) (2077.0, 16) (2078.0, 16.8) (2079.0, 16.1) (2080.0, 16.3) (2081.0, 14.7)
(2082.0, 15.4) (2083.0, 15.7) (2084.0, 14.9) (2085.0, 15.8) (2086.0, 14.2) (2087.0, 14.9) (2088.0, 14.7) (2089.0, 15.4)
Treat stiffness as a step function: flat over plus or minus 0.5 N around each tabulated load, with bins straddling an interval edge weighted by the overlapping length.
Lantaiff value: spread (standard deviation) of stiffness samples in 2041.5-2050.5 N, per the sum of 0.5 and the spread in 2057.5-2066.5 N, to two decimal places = 0.27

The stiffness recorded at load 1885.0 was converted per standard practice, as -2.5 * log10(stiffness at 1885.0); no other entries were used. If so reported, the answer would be -2.87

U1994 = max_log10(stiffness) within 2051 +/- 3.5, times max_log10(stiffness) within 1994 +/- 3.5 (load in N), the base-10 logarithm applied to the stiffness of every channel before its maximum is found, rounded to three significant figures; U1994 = 1.51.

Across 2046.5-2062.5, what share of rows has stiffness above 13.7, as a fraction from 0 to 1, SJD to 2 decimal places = 1.00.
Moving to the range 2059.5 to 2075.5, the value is 1.00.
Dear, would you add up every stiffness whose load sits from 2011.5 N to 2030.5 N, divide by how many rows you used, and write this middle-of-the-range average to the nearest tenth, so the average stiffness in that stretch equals 14.7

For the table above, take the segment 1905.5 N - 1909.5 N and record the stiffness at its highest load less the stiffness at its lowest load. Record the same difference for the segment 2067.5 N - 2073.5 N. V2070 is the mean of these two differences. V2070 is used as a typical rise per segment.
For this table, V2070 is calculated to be 0.7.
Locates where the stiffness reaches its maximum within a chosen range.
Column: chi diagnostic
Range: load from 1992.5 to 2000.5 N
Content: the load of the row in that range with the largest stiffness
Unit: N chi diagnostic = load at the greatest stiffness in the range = 2000.0 N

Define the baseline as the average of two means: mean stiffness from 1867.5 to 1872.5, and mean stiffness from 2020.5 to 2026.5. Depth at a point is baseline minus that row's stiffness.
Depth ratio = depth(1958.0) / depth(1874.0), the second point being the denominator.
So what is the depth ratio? 1.3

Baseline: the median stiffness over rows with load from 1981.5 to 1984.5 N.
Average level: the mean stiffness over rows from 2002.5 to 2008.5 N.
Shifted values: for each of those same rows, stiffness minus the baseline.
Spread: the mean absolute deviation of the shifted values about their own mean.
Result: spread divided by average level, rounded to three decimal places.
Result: 0.030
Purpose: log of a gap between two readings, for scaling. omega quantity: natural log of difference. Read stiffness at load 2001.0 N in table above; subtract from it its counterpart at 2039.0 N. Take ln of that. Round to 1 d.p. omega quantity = 0.4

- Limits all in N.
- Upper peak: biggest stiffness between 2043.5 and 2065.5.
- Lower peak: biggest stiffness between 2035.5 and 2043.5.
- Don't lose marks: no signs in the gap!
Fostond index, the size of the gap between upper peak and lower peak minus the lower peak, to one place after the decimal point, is -15.2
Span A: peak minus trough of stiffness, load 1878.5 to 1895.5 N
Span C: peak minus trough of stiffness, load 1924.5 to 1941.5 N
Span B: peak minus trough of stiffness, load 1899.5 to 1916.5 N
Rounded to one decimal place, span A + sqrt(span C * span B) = 6.8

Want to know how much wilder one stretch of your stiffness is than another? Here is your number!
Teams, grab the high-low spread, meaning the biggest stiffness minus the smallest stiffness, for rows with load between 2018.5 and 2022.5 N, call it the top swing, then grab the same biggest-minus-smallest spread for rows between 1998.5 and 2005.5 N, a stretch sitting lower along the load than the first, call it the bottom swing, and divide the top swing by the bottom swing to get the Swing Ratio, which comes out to 0.609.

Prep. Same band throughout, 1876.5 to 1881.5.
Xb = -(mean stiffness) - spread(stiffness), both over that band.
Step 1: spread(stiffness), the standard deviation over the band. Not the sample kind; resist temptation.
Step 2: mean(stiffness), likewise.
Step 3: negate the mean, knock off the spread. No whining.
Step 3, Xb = -14.4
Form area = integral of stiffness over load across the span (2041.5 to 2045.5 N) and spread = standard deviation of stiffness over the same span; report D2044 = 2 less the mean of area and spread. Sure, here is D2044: -29.3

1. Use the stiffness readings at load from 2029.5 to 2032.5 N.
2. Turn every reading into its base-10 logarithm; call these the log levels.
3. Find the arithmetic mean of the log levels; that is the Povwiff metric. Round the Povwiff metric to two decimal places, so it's 1.16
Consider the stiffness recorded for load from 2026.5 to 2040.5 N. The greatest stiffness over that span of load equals 16.5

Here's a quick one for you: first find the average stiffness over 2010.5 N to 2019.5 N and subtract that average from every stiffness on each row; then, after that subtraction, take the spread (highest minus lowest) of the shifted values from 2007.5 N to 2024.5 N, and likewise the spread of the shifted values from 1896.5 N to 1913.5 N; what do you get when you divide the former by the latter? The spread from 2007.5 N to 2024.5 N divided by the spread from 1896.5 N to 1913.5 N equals 0.61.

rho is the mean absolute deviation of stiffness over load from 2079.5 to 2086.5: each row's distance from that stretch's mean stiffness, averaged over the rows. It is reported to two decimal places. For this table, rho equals 0.59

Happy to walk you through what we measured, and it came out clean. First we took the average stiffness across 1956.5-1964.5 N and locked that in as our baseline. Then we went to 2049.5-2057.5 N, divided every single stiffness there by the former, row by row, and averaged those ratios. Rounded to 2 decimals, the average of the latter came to 1.27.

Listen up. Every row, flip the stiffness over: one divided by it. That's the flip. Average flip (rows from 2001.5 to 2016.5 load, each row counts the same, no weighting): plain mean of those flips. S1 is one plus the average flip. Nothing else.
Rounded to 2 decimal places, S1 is 1.06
